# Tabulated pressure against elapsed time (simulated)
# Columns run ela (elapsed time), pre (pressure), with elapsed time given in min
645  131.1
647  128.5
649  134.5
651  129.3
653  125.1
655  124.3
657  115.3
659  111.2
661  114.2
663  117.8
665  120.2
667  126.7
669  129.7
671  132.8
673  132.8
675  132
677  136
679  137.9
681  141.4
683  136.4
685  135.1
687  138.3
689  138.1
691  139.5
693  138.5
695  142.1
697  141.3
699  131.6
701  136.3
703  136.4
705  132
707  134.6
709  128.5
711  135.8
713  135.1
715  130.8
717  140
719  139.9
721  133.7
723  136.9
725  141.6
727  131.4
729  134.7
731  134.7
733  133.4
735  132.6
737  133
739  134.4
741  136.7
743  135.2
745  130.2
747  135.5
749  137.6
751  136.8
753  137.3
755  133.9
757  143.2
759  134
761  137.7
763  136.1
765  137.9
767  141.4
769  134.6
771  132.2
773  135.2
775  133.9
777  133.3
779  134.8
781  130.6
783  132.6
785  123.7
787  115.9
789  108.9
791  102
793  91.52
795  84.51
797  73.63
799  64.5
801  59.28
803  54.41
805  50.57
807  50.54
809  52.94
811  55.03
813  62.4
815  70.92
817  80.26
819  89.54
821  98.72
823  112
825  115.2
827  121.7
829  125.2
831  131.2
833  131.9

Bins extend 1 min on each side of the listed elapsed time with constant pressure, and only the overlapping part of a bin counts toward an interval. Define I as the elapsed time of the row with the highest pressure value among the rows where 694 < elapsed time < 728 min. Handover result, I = 695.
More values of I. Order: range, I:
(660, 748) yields 695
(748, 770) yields 757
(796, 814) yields 797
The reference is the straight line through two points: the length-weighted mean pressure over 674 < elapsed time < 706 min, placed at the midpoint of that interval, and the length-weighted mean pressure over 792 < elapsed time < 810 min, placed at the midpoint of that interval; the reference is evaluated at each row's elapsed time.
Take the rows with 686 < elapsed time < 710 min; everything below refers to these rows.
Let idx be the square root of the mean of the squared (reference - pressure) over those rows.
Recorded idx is 6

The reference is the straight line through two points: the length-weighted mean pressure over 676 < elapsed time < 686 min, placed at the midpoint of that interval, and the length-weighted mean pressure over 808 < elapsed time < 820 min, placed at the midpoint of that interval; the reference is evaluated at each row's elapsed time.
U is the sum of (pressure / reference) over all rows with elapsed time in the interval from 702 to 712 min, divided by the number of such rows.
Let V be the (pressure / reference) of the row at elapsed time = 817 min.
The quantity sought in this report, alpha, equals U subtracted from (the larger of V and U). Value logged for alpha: 0.12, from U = 1.08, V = 1.20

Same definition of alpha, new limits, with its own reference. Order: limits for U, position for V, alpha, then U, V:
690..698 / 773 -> 0.43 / 1.07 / 1.51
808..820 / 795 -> 0.07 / 1.01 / 1.08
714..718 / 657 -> 0.00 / 1.14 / 0.77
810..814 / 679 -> 0.15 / 0.84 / 1.00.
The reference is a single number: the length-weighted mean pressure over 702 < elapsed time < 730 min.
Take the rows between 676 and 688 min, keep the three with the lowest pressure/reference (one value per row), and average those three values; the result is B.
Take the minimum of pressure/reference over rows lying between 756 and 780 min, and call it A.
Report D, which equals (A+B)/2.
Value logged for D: 0.99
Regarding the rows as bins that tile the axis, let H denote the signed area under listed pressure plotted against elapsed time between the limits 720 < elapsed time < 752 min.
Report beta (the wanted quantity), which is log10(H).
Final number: 3.64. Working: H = 4317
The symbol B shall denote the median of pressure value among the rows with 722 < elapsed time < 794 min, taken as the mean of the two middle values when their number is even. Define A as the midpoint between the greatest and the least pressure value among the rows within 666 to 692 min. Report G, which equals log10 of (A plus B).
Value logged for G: 2.43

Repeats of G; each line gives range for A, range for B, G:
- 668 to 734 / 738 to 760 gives 2.43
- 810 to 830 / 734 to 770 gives 2.35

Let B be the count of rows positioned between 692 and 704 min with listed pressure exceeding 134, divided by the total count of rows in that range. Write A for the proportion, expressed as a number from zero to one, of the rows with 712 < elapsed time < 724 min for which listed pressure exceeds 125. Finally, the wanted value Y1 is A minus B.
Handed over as 0.2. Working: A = 1.0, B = 0.8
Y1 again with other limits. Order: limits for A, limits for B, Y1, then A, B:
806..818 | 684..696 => -1.0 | 0.0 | 1.0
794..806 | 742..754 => -0.8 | 0.0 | 0.8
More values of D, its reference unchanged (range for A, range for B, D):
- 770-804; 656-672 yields 0.62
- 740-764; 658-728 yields 0.91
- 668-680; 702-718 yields 0.96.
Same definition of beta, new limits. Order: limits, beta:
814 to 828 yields 3.14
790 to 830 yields 3.51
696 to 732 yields 3.69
